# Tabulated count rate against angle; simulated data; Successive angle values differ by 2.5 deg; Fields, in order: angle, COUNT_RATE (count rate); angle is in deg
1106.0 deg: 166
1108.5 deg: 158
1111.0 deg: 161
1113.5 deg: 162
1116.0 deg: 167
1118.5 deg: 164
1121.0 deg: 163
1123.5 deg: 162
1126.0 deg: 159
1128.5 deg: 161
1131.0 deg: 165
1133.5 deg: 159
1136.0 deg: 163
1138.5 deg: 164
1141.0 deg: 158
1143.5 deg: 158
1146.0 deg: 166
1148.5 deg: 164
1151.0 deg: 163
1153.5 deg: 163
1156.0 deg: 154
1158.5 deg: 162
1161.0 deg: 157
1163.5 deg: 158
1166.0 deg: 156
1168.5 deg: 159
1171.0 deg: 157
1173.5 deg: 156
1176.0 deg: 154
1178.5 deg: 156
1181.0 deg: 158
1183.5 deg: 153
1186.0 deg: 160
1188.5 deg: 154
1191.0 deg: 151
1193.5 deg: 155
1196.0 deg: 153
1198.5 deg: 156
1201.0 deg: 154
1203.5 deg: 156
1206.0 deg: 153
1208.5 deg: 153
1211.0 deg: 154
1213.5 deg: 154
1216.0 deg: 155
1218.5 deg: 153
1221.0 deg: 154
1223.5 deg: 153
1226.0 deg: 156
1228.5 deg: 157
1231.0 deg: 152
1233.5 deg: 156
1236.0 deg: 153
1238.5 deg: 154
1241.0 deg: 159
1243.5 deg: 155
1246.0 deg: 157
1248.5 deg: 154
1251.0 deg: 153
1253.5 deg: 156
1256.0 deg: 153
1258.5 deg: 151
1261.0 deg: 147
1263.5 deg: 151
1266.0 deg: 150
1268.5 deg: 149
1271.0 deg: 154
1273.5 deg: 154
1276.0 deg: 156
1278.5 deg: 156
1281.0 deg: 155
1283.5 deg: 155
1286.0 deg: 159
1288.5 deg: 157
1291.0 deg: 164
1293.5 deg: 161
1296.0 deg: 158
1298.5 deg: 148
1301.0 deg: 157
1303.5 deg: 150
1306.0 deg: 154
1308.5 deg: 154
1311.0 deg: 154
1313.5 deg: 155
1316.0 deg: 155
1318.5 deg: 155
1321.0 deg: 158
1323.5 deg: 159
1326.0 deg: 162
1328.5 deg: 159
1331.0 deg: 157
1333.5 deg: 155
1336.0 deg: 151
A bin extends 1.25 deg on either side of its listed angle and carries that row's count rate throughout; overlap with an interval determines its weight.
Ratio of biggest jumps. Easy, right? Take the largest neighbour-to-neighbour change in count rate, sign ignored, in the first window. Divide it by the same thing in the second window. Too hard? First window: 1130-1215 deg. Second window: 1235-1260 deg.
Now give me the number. 1.80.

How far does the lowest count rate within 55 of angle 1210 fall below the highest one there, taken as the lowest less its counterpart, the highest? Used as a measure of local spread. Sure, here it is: -15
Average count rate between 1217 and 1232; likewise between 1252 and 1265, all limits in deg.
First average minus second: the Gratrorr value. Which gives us 2.6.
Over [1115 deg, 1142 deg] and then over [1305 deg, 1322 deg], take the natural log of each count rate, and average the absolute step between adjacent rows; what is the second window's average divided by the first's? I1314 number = 0.2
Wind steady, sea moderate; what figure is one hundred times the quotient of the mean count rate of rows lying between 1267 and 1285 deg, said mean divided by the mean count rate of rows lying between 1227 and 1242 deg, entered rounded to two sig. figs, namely 99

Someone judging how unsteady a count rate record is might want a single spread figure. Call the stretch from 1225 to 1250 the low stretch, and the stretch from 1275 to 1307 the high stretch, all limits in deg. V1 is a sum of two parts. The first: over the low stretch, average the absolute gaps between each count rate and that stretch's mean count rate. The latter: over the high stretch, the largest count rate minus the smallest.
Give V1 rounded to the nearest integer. 18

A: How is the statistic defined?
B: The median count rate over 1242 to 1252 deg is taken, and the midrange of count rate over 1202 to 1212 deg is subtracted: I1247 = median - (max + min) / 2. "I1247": 0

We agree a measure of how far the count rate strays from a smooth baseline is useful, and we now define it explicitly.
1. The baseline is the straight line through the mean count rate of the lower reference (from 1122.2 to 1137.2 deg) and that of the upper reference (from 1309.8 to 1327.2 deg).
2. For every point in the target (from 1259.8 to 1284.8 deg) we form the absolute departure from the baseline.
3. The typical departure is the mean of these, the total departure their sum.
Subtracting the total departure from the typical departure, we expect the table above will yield -48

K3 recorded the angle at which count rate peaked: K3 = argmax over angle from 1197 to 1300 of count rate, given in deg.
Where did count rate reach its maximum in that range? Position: 1291.0 deg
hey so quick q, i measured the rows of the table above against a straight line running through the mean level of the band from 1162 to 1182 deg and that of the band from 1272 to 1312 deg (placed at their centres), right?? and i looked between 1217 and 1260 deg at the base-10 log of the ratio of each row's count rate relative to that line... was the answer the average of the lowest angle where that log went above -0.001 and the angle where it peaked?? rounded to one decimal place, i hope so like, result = 1233.5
